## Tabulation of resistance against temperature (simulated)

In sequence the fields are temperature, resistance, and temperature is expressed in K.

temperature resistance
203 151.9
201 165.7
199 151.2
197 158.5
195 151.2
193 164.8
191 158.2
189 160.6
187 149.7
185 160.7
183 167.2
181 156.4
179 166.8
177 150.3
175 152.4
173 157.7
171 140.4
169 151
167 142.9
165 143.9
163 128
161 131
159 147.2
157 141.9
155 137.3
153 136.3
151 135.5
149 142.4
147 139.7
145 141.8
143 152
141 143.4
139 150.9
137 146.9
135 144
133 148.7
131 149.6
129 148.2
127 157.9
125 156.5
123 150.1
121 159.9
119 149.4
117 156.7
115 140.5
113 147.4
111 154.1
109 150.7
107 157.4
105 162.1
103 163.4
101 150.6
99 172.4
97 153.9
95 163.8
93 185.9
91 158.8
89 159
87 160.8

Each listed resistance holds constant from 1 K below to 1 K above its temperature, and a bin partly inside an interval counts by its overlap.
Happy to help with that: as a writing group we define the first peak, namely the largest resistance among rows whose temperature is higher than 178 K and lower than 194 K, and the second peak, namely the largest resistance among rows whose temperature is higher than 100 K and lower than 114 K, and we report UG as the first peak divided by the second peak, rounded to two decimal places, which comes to 1.02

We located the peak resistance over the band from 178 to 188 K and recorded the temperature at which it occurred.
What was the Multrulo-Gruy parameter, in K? 183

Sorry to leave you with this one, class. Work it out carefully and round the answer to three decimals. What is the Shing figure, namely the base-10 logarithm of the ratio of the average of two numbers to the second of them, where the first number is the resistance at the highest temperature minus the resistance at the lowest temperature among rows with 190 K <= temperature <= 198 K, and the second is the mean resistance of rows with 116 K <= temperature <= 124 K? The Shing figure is -0.300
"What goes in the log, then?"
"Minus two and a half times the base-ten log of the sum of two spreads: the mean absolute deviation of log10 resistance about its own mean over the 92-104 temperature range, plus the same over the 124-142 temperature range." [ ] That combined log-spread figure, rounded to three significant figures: 3.64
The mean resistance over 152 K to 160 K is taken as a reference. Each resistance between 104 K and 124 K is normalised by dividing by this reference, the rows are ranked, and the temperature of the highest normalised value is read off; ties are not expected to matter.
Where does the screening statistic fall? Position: 105 K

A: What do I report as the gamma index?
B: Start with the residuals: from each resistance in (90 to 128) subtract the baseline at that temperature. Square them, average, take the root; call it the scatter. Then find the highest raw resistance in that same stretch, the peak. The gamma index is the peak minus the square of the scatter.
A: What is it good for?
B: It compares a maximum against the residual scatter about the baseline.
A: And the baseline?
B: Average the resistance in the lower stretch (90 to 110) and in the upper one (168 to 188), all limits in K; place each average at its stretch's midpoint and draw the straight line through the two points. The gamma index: 88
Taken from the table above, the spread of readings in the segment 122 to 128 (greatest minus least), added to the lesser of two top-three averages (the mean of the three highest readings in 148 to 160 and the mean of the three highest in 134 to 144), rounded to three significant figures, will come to 152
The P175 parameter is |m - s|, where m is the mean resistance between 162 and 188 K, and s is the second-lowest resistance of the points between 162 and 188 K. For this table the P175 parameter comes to 11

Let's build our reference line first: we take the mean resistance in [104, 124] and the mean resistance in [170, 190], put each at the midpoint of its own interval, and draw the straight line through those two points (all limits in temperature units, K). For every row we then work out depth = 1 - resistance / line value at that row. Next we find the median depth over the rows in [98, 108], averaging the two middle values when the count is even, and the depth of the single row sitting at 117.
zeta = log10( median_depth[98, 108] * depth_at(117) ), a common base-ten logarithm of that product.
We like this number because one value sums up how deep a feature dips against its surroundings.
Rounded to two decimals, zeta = -2.81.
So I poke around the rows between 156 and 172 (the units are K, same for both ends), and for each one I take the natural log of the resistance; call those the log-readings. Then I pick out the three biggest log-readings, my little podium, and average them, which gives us 4.99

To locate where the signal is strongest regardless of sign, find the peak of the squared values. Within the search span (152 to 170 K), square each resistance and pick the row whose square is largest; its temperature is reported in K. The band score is 169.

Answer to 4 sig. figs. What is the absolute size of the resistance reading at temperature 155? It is 137.3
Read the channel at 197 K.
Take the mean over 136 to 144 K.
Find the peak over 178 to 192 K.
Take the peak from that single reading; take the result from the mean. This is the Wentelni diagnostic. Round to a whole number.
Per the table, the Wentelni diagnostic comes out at 157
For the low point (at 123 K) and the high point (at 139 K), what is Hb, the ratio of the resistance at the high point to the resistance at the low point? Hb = 1.01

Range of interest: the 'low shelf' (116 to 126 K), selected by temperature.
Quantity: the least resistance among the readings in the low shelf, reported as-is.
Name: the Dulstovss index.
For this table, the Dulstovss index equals 149.4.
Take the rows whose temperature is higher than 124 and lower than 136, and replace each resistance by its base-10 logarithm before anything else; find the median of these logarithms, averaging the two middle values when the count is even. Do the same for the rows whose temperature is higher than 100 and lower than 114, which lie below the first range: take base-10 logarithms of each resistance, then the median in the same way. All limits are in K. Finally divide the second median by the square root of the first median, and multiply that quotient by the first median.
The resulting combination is 3.23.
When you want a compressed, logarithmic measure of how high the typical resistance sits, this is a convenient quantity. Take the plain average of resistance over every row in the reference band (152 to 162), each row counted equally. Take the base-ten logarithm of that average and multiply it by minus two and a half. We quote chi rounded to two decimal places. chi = -5.36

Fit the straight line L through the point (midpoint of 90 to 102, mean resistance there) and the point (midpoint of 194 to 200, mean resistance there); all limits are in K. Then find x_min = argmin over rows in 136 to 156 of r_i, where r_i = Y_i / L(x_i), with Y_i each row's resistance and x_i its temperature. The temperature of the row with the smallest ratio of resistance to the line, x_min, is 151 K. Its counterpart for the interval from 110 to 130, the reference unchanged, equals 115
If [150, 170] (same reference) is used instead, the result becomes 163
